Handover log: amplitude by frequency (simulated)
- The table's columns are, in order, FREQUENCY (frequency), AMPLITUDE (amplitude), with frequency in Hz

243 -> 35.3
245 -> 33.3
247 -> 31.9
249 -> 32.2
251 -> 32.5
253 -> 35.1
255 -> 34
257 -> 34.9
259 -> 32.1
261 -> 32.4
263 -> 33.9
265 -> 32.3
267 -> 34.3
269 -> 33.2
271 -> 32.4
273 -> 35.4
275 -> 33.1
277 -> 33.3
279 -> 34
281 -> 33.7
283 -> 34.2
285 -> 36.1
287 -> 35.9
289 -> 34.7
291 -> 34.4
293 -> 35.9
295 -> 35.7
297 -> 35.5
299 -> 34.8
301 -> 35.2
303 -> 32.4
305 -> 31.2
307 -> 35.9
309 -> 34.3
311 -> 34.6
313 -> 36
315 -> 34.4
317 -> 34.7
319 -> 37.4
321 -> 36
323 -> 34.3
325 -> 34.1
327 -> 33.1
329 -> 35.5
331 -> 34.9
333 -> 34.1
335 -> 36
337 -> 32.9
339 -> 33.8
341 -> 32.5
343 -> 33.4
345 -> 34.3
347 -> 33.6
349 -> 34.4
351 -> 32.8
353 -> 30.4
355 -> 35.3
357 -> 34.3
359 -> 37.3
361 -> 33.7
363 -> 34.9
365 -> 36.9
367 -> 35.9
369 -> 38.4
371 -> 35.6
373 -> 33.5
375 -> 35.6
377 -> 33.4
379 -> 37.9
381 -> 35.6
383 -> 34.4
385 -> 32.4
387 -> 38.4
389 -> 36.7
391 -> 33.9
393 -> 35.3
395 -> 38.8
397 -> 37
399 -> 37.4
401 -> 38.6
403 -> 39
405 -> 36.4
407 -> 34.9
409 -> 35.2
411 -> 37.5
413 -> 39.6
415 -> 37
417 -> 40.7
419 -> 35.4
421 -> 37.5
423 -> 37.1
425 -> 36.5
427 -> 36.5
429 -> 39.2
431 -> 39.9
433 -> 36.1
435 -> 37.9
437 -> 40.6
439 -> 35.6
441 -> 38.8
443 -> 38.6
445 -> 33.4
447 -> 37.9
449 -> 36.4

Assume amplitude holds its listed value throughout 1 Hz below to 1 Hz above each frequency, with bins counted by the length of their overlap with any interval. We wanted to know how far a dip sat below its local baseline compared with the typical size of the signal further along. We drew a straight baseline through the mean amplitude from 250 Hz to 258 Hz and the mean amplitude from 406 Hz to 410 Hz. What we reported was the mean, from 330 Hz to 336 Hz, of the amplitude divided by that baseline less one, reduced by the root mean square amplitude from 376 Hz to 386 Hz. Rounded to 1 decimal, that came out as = -34.8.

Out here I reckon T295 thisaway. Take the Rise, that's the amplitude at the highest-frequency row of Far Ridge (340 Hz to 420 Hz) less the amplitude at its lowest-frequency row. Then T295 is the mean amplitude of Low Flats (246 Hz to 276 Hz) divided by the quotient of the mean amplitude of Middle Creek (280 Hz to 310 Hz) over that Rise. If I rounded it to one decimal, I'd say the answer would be 2.8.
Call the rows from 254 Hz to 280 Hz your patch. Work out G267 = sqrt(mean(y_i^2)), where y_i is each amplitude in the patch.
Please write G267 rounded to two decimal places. 33.50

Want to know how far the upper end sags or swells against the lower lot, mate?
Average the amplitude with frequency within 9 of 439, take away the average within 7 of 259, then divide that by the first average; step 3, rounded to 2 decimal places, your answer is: 0.11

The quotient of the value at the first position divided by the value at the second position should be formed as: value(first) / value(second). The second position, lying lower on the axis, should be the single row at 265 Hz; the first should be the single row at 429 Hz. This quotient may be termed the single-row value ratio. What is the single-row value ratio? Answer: 1.21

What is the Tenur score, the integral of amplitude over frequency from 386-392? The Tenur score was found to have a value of 218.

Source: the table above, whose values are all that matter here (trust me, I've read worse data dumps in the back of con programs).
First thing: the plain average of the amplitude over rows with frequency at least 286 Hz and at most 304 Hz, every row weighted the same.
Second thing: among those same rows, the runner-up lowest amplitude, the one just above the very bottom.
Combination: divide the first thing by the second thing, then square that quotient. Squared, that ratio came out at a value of 1.03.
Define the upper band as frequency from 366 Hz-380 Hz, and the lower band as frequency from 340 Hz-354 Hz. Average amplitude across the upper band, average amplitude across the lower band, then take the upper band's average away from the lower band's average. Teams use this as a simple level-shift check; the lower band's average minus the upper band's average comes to -2.70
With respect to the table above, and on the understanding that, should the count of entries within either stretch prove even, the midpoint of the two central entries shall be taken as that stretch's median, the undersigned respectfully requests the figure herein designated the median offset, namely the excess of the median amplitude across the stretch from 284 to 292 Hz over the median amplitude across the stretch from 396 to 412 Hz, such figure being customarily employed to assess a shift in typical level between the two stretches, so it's -1.9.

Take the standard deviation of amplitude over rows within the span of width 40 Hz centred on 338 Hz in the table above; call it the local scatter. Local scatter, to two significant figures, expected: 1.5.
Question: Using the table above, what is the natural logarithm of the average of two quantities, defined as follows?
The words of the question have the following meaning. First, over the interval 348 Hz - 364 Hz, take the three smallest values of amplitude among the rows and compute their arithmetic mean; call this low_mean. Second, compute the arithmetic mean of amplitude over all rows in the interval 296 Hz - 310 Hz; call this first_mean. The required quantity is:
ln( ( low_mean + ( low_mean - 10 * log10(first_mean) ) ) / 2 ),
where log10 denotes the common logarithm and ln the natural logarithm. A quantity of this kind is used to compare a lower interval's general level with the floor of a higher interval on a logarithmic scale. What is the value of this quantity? 3.20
